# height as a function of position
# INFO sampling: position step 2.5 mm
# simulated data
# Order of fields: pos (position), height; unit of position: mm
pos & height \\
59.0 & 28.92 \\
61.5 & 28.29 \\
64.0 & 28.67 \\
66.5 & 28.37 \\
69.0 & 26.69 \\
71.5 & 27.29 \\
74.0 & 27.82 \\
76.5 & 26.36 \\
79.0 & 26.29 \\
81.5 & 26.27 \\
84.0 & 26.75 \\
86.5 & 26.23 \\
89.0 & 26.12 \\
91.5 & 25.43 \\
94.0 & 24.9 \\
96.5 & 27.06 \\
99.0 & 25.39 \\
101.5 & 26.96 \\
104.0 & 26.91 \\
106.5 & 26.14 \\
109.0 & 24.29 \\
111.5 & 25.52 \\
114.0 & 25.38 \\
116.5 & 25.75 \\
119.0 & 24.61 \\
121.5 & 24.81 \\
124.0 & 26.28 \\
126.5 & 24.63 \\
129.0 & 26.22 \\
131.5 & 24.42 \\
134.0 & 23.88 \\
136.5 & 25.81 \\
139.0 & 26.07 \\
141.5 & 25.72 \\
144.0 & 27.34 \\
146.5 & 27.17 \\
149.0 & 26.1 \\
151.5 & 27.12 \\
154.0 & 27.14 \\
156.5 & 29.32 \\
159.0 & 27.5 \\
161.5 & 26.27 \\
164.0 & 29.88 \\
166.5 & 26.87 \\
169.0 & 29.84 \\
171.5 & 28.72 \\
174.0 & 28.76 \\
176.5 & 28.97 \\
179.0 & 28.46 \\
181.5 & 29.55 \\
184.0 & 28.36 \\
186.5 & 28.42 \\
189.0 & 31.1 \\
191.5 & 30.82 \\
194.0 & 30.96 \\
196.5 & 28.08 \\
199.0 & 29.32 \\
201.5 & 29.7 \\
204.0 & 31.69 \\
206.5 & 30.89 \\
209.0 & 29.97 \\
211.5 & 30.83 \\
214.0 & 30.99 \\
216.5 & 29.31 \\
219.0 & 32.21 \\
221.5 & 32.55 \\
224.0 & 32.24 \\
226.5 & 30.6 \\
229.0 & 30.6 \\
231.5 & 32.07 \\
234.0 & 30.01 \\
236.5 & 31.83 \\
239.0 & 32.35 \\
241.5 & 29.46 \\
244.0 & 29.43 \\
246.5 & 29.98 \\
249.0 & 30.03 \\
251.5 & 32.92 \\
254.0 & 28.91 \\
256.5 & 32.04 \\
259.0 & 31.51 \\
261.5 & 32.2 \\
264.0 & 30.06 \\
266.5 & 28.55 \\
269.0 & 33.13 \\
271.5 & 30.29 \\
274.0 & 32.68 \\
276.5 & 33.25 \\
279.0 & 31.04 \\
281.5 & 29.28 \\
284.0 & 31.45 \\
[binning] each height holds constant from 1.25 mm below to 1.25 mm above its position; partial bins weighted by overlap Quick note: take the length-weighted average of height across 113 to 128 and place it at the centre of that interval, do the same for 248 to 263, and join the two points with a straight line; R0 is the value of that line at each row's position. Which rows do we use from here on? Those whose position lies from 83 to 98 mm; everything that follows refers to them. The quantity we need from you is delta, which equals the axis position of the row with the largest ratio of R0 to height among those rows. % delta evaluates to 94.0 mm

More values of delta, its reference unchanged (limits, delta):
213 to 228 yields 216.5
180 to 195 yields 186.5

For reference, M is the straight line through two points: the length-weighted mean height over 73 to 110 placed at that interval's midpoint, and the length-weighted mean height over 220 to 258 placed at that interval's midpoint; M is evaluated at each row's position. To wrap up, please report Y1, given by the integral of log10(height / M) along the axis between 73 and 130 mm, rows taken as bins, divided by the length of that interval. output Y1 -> -0.010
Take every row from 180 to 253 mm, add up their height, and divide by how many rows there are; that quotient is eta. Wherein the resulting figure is 30.6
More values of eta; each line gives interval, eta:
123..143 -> 25.4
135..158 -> 26.9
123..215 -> 28.2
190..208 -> 30.2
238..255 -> 30.4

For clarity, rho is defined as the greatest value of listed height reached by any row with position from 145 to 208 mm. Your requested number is 31.69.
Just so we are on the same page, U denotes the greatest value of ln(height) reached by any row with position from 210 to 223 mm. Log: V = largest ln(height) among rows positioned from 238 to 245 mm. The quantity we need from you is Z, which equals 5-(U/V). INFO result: 4.00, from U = 3.48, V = 3.48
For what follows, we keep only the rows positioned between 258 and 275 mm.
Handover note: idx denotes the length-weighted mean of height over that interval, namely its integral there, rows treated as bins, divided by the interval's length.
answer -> 31.2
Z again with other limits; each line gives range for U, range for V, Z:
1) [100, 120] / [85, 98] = 4.00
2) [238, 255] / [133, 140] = 3.93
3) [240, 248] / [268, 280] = 4.03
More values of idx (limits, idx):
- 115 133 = 25.2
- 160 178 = 28.5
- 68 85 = 26.8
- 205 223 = 31.0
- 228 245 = 30.8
